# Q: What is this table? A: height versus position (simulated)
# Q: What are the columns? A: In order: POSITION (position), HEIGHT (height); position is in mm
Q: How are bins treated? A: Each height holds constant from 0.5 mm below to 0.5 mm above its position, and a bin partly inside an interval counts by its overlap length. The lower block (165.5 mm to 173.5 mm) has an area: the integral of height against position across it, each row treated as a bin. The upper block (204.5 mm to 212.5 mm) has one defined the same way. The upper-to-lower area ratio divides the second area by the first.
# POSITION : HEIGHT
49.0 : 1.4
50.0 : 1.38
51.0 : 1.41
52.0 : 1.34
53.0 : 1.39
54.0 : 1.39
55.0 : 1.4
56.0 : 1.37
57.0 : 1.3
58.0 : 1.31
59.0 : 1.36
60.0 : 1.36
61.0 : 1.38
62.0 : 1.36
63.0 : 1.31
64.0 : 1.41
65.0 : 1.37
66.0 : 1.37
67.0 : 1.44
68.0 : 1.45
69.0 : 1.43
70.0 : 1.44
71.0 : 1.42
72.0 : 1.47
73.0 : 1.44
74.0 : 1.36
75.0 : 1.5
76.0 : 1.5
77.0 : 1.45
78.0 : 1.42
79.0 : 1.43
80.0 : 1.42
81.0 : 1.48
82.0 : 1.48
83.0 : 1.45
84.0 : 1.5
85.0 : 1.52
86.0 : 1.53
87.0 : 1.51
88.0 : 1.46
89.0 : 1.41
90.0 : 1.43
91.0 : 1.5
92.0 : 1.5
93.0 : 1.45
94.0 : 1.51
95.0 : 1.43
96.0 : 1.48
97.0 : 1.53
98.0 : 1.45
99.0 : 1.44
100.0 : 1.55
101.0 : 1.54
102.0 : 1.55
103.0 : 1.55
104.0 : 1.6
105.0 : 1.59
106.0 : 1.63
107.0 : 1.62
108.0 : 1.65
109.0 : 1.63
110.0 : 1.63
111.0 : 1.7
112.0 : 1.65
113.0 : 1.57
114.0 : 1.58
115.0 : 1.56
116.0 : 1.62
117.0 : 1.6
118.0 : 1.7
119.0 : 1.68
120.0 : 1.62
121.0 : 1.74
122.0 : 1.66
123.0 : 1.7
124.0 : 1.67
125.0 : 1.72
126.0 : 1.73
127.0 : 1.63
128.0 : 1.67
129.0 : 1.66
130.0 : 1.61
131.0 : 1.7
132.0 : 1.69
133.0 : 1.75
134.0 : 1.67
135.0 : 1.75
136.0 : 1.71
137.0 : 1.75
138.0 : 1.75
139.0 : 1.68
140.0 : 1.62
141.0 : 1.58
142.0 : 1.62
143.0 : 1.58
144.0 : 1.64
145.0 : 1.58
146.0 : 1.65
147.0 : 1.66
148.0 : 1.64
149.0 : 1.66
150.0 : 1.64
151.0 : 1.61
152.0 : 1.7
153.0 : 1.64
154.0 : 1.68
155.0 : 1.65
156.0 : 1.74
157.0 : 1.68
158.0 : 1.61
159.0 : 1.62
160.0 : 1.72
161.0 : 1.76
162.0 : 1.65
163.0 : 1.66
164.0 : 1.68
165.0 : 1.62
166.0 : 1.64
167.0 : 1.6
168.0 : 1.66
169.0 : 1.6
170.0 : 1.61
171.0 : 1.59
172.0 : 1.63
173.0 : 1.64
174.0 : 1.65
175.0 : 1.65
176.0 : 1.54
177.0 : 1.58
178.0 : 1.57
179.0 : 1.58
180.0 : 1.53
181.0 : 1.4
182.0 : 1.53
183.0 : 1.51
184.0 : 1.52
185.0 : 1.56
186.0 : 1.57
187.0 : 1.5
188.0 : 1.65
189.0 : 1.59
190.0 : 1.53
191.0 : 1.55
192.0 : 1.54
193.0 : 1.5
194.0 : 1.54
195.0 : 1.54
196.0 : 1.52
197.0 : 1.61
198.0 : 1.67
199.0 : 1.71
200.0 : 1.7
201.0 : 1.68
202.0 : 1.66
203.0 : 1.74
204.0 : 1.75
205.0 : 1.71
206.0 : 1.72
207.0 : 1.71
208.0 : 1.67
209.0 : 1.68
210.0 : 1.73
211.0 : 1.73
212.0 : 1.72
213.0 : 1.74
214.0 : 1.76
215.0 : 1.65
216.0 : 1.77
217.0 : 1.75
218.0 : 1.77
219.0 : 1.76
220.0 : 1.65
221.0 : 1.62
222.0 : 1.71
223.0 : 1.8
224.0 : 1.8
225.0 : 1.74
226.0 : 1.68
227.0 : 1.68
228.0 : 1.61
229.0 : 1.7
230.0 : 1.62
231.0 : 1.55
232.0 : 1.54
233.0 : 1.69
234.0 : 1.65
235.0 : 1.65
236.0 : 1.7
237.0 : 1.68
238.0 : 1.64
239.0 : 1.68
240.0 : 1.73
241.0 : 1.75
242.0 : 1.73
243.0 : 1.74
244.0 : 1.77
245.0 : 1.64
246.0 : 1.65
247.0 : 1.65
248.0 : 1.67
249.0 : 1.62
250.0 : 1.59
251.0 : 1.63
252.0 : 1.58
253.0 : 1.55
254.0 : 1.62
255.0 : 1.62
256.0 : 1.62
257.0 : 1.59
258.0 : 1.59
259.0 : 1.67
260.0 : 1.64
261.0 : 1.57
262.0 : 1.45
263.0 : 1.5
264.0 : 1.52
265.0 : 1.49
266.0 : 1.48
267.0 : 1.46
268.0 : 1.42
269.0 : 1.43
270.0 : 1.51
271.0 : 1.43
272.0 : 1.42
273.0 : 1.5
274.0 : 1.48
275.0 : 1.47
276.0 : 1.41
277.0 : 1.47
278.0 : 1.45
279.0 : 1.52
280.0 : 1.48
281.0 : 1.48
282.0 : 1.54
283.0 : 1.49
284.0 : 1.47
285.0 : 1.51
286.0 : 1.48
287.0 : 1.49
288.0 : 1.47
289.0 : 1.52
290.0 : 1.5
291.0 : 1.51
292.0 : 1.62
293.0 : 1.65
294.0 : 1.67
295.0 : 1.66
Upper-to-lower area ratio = 1.05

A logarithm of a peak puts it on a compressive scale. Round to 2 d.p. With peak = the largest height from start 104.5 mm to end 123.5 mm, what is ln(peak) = 0.55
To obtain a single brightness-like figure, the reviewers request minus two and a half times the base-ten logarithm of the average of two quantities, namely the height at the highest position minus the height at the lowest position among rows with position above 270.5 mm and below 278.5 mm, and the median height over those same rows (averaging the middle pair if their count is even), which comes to 0.33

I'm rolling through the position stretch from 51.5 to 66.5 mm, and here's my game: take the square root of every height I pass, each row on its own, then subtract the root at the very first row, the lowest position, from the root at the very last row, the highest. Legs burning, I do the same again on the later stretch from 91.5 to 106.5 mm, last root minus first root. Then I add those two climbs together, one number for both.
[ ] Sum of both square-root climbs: 0.065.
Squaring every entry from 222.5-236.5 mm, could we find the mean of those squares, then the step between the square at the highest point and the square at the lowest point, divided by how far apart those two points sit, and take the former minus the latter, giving 2.8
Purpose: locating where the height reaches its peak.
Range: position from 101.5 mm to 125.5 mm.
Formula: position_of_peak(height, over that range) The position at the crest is 121.0 mm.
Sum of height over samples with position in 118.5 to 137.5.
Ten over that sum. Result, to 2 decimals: 0.31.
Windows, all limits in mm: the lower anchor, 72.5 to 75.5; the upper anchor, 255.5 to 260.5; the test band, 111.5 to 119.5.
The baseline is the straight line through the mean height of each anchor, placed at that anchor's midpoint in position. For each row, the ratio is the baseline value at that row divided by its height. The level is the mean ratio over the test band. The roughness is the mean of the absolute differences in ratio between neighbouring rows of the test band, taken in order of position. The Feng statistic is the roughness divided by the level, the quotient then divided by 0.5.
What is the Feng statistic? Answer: 0.055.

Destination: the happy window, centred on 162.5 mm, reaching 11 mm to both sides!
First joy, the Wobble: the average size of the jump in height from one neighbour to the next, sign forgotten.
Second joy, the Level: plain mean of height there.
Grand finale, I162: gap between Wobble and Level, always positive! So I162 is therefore 1.61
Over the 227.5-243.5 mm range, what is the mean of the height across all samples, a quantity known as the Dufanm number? 1.67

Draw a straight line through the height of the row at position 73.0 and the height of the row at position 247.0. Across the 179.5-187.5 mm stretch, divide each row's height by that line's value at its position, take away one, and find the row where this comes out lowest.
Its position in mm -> 181.0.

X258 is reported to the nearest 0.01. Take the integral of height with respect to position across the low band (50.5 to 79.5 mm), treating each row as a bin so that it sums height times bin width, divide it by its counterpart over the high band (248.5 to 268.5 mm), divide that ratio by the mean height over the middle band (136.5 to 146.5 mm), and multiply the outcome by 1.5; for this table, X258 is 1.19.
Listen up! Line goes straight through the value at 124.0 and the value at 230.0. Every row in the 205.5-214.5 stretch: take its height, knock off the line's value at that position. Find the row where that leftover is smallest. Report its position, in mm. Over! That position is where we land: 208.0 mm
